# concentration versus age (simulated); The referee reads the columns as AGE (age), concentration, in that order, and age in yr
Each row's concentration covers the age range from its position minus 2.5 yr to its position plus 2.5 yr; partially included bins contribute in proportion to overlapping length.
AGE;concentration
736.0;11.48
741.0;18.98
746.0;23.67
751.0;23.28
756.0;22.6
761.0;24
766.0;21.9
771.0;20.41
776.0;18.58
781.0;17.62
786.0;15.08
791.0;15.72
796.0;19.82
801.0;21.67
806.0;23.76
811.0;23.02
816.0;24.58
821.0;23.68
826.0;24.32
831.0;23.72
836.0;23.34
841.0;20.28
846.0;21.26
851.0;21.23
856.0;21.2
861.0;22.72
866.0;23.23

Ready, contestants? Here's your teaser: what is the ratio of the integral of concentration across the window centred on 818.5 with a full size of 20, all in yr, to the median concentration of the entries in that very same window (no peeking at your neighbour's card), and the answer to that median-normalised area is 19.9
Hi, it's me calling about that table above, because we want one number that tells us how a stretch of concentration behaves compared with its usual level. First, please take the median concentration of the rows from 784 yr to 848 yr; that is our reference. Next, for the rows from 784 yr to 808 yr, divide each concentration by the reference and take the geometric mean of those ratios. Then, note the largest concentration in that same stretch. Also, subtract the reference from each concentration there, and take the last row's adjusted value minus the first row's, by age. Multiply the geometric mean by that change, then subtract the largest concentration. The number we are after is -17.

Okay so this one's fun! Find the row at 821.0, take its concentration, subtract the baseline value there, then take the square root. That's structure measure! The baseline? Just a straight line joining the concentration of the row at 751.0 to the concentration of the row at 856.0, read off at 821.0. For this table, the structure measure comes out 1.34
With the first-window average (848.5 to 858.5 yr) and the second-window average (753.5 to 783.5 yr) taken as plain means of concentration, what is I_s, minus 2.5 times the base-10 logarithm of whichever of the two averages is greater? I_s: -3.32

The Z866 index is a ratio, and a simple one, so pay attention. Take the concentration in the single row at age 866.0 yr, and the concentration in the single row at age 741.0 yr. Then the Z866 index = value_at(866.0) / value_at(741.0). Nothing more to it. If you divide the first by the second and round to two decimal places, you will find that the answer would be 1.22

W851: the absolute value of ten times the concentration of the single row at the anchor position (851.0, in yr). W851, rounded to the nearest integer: 212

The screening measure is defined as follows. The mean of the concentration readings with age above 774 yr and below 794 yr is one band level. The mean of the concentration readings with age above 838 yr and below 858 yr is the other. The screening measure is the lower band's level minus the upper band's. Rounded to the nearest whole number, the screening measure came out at -4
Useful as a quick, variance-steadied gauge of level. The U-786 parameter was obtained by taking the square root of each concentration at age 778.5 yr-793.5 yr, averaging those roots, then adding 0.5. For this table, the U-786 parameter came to 4.52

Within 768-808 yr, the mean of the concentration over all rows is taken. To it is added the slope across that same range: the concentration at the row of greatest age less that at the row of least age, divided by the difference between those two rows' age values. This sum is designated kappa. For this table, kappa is 19.2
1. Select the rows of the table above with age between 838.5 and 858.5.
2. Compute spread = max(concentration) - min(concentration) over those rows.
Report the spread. 1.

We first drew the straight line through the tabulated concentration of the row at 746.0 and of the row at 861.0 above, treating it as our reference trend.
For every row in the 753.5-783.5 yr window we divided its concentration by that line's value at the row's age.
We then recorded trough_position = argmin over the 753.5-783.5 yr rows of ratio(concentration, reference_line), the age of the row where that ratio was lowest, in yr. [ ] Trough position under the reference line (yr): 781.0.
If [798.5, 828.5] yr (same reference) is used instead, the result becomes 801.0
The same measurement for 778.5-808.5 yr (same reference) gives 786.0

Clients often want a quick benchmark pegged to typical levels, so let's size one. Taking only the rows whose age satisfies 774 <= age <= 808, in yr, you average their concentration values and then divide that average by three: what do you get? 6.3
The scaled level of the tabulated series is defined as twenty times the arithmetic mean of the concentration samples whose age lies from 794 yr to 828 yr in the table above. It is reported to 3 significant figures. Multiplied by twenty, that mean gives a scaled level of 460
